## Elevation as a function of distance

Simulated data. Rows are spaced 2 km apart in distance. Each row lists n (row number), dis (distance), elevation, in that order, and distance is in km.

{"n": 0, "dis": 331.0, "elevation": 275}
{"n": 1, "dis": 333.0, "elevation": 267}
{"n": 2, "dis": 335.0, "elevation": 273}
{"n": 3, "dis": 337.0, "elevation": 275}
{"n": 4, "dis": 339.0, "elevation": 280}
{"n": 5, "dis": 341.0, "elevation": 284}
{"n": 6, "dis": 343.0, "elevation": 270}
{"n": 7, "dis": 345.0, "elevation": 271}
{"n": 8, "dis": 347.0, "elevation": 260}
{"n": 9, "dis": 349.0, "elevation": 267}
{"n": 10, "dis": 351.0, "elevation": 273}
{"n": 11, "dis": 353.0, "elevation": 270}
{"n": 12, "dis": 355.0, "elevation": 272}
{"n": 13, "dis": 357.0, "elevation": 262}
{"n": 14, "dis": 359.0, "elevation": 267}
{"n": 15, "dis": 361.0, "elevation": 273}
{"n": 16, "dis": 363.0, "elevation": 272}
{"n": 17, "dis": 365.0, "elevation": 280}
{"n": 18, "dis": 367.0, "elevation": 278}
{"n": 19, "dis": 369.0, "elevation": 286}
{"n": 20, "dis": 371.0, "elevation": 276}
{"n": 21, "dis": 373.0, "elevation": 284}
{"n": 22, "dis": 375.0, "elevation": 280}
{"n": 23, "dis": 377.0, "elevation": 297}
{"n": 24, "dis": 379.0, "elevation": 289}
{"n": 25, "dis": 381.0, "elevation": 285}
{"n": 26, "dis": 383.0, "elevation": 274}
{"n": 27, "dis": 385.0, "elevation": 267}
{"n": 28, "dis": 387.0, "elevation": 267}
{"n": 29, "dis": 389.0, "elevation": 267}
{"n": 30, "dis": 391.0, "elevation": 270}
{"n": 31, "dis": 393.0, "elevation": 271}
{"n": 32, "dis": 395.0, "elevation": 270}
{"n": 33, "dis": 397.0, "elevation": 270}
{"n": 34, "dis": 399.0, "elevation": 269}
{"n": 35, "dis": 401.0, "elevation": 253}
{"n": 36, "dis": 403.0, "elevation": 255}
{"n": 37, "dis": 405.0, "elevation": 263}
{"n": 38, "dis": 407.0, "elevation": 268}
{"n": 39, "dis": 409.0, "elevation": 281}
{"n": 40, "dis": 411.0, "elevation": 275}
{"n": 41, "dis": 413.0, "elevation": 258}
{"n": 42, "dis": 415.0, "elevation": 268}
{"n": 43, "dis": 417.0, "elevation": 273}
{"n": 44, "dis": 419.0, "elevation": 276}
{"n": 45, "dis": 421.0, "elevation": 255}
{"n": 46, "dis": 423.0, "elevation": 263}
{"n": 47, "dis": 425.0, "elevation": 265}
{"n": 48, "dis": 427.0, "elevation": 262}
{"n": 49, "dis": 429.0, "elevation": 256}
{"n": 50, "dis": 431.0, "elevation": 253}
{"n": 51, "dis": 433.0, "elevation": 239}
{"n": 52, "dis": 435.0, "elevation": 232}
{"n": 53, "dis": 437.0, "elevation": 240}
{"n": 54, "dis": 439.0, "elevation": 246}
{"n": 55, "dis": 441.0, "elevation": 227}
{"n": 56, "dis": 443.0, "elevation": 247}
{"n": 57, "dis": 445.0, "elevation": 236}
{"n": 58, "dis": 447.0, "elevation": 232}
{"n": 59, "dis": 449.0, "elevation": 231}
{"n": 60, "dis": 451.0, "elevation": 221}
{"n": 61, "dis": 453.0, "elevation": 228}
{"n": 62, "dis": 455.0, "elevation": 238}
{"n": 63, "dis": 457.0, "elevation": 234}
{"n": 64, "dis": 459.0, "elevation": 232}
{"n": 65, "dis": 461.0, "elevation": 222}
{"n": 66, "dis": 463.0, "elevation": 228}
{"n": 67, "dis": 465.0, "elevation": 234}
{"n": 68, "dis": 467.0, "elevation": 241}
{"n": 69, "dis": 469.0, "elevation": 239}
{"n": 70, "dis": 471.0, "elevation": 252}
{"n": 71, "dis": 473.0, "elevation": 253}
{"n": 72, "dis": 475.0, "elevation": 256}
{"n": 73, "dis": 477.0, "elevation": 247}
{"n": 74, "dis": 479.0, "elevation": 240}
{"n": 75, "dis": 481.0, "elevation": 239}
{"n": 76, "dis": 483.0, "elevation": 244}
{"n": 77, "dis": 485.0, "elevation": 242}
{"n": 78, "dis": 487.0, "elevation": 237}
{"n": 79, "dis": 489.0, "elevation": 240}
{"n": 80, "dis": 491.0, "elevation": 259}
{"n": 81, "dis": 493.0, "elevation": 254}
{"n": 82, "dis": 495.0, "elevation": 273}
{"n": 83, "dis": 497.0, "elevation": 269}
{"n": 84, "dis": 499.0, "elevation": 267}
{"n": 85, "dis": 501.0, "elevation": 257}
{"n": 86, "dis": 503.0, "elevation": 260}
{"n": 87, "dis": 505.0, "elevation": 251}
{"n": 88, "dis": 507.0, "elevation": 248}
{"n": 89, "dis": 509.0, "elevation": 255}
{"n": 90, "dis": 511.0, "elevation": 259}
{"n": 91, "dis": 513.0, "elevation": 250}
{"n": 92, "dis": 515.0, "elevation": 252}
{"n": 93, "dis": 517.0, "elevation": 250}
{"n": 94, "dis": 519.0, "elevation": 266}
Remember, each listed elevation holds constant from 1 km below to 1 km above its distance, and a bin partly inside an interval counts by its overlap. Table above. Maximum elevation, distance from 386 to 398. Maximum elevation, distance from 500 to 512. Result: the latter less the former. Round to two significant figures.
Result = -11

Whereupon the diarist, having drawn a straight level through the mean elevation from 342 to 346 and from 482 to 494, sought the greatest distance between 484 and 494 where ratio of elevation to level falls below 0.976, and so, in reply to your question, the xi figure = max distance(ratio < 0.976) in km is 487.0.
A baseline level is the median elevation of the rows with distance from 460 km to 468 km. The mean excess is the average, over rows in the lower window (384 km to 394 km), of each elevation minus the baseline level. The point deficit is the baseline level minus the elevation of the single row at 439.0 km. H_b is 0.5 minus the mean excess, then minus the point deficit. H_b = -22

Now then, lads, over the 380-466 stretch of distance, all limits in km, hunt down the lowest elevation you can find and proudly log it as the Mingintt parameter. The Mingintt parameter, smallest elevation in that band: 221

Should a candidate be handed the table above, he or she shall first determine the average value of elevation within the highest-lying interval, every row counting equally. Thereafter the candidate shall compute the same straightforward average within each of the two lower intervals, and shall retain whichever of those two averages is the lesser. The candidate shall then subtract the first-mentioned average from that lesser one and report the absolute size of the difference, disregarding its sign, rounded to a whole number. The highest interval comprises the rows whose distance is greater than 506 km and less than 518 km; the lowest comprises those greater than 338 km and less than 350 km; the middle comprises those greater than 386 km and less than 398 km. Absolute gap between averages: 17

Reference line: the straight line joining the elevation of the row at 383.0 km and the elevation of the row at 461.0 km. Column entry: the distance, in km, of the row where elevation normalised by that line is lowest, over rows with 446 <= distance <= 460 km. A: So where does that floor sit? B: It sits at 451.0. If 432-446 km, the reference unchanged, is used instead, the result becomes 441.0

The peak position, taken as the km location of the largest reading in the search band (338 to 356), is 341.0 km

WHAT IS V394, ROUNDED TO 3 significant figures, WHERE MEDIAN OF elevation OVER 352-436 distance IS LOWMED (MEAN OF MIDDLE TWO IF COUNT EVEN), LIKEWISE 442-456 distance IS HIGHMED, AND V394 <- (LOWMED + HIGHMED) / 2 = 251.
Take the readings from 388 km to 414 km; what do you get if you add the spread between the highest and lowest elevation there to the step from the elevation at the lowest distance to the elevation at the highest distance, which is 19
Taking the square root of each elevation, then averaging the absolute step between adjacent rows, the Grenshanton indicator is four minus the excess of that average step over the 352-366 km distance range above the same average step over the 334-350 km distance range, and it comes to 4.03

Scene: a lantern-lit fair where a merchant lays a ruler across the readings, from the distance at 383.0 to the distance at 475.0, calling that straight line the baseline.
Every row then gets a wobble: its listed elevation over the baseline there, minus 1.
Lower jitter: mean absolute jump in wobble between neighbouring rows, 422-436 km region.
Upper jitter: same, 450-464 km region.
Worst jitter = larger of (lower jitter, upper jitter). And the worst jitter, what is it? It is 0.025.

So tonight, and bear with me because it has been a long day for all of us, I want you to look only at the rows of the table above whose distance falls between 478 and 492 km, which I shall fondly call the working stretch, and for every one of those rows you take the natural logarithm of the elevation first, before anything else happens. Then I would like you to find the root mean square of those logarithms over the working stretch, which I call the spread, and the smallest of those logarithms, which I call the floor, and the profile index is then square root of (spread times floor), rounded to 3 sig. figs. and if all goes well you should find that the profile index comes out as 5.48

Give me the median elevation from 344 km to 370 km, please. 272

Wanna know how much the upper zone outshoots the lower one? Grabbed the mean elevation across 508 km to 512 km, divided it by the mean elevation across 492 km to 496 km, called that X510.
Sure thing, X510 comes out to 0.975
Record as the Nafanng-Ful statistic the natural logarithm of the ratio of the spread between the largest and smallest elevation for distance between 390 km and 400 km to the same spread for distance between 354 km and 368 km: -2.2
